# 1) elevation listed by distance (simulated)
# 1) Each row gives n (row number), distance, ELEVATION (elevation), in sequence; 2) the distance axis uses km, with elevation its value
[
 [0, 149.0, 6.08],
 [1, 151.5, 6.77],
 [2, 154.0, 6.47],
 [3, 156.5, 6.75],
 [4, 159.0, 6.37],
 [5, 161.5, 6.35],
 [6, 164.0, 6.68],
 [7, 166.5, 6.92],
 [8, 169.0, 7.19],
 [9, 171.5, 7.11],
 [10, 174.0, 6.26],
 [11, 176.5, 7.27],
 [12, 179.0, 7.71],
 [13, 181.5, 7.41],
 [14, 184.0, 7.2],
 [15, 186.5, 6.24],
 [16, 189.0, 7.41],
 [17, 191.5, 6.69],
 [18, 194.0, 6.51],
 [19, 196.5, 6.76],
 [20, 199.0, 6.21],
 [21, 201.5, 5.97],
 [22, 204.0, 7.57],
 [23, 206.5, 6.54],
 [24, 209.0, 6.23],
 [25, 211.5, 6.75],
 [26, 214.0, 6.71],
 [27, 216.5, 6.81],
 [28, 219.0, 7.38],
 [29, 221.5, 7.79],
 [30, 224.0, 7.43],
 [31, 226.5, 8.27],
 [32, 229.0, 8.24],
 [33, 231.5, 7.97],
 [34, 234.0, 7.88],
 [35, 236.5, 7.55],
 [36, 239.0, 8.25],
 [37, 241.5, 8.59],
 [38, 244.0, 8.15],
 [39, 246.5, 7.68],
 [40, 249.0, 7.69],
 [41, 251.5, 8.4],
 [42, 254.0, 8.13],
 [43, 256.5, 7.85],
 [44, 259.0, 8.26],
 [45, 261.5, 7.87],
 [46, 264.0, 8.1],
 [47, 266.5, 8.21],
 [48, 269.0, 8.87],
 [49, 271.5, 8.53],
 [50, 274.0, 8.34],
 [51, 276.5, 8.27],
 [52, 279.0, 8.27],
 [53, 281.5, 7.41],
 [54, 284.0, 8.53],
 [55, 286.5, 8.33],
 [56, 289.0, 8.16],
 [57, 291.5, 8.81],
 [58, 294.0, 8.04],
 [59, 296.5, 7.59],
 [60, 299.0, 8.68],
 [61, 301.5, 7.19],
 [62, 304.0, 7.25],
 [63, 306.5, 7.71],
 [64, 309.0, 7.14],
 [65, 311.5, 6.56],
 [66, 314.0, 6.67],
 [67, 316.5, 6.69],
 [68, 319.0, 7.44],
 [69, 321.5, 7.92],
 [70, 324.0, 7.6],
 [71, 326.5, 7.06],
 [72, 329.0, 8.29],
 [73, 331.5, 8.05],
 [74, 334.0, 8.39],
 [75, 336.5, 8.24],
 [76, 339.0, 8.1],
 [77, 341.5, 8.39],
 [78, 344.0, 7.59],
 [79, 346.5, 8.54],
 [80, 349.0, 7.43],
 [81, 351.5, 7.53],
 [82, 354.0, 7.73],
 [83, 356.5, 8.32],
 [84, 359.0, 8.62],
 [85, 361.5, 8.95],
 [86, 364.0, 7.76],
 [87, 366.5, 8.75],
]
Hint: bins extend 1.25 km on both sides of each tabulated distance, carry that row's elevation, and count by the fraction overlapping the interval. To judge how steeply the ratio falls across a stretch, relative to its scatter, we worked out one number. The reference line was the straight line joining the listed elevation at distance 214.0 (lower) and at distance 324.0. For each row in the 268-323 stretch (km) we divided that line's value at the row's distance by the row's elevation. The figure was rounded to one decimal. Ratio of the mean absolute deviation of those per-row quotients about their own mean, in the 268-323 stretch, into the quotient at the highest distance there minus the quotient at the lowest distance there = 1.7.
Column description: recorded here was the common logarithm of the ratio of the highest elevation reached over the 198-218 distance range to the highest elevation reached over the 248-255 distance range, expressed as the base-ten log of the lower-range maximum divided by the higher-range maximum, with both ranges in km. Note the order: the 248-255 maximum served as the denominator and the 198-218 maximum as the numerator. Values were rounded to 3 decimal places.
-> -0.045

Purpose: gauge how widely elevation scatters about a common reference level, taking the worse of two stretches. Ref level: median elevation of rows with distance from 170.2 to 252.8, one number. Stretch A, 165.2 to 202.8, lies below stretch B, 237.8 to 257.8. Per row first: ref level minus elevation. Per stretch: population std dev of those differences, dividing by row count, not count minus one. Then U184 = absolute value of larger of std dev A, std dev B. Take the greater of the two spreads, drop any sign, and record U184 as 0.51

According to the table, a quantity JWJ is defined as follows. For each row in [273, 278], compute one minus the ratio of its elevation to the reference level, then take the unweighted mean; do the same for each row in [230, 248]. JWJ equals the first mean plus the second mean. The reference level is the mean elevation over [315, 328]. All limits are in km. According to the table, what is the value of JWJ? -0.22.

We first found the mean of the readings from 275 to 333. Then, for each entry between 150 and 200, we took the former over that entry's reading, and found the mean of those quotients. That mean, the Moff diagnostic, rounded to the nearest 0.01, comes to 1.14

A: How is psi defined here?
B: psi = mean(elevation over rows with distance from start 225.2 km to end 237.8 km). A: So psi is 8.0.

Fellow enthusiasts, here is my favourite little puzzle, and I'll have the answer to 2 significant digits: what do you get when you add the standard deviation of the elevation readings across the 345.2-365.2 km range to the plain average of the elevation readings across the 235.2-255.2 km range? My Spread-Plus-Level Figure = 8.6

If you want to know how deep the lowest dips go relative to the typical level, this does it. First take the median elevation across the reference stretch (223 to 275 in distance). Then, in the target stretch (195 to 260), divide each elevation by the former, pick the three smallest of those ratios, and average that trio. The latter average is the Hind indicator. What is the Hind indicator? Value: 0.753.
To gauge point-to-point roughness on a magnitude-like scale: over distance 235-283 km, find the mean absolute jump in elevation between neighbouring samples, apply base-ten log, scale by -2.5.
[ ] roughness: 1.11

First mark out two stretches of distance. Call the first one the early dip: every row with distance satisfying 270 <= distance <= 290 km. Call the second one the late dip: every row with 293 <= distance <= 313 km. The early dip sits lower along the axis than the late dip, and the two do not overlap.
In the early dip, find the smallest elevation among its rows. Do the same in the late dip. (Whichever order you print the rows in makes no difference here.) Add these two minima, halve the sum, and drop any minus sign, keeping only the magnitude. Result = 7.0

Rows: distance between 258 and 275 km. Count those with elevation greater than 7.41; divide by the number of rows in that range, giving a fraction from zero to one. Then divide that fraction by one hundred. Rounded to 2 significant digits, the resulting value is 0.010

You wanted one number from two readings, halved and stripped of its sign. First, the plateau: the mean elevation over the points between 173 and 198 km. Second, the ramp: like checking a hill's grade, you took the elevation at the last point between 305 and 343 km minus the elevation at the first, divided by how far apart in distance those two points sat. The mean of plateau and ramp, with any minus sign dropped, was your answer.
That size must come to 3.48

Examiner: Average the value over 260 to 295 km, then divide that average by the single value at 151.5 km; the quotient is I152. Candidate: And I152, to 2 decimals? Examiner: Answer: 1.22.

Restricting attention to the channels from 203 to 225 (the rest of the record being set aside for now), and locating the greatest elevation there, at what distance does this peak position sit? 221.5 km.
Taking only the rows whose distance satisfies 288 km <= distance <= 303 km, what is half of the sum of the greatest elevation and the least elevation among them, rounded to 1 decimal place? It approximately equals 8.0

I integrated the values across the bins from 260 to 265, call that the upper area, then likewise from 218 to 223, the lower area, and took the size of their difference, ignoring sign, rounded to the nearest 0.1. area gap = 2.0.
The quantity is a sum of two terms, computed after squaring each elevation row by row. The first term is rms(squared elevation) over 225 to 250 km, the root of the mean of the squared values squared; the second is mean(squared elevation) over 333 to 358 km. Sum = 129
